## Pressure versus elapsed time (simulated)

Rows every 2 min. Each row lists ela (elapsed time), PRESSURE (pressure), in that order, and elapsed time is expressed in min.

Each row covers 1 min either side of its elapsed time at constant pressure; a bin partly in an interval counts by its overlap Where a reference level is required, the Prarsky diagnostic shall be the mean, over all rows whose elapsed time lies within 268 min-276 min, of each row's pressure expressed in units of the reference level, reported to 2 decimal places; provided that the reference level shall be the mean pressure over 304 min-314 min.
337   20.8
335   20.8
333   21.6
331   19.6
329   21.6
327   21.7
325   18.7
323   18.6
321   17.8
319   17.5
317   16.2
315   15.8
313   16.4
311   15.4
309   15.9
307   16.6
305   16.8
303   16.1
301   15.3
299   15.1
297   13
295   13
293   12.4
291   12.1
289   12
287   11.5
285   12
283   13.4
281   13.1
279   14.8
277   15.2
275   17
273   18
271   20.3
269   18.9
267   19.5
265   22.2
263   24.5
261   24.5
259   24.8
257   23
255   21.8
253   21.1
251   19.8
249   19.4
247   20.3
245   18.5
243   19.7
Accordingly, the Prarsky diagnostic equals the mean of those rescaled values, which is 1.14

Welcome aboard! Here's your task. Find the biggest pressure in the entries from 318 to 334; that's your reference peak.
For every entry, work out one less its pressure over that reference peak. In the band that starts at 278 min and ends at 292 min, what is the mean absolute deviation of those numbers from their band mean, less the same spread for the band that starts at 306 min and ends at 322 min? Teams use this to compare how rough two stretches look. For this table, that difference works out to 0.013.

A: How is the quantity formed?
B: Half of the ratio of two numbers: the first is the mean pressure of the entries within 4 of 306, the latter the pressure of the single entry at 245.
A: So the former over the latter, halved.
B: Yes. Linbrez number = 0.44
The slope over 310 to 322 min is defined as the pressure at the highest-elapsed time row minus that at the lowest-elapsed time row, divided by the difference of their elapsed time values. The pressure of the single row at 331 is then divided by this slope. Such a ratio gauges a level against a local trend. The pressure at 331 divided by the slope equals 82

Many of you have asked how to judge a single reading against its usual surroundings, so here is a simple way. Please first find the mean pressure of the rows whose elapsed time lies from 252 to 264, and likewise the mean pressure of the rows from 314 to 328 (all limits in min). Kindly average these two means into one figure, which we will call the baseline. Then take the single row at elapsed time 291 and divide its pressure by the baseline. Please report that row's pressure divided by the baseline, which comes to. 0.59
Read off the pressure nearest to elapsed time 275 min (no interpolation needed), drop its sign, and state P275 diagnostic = 17.0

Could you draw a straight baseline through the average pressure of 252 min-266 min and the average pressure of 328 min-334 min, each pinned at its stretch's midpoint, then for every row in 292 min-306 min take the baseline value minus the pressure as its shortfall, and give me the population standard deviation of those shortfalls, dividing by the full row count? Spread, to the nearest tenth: 1.7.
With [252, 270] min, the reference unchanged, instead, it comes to 2.0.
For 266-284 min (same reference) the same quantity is 2.4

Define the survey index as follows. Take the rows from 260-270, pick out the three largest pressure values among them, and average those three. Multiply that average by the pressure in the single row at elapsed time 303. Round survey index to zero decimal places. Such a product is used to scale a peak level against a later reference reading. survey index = 382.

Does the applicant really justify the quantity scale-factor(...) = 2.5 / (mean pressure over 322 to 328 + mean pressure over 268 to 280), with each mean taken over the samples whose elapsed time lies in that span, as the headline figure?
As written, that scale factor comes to 0.068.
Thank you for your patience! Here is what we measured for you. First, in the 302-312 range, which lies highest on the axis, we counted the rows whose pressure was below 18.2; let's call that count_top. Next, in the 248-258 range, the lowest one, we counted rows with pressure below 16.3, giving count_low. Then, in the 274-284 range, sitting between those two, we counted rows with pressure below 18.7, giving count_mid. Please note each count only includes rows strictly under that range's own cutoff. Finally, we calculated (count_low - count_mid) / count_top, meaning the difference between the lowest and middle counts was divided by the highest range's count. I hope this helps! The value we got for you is -1.0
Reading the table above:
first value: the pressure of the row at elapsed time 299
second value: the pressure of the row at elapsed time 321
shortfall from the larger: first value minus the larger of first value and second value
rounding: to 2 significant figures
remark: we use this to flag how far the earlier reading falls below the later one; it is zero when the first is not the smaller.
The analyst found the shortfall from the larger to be -2.7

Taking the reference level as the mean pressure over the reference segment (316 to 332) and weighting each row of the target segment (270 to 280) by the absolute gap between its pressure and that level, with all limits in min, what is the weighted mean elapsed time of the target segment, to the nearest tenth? 276.4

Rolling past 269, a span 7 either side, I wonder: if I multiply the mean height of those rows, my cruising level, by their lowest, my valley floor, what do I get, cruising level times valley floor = 341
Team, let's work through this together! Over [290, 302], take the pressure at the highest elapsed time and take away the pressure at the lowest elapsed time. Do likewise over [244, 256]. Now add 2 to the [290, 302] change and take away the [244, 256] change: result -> 2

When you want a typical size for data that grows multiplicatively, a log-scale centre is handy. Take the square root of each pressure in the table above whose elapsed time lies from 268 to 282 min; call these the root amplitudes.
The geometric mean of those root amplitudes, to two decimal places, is 4.07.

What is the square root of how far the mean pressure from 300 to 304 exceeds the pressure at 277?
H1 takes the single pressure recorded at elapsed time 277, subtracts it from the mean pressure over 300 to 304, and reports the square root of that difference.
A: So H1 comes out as 0.7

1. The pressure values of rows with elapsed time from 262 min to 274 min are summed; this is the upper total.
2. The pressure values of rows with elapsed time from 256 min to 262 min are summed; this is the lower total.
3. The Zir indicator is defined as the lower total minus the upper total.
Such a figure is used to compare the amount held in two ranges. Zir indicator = -51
